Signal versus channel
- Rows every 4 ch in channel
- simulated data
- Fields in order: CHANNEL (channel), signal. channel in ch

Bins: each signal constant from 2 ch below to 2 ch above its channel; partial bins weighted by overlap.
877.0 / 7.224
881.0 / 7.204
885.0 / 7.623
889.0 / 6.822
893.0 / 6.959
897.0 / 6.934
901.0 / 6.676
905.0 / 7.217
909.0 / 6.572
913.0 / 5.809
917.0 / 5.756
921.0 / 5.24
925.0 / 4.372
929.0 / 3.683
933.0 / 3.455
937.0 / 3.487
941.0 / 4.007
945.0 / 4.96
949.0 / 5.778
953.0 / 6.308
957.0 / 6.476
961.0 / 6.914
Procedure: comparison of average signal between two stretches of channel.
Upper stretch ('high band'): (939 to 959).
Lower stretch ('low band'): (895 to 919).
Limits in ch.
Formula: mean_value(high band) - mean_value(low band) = -1.0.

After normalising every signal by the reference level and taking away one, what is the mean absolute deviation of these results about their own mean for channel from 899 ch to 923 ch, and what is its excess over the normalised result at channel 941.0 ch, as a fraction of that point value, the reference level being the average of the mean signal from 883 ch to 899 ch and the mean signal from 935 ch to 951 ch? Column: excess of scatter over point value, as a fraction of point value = -1.3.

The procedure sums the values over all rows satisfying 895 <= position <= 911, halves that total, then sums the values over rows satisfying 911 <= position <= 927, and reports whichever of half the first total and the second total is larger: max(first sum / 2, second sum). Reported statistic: 21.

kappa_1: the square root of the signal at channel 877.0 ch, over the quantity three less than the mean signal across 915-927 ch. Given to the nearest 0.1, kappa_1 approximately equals 1.3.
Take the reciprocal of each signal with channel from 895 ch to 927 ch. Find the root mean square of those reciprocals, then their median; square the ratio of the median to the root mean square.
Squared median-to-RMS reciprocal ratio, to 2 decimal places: 0.90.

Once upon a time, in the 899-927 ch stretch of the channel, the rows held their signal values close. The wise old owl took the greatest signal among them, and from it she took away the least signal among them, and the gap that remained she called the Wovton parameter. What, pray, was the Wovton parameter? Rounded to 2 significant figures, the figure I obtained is 2.8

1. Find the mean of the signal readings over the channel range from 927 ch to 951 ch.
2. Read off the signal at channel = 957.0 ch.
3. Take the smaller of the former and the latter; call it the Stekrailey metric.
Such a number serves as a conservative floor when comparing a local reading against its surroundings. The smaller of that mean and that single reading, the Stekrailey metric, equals 4.23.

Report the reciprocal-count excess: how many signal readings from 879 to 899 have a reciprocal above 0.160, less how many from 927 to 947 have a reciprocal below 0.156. 0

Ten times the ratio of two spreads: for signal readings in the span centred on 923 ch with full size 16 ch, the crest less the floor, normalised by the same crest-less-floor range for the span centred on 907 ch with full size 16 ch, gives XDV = 15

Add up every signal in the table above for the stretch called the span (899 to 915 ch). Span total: 26.3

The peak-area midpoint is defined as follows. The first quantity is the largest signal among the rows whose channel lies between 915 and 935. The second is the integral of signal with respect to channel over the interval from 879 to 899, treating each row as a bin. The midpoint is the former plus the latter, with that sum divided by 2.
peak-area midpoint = 74.0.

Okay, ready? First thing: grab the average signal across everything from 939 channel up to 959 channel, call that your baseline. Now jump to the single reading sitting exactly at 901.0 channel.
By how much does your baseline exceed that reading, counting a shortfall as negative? -1.17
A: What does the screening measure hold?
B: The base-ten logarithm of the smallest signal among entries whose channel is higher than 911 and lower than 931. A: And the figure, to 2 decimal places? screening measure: 0.57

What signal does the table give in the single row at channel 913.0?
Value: 5.809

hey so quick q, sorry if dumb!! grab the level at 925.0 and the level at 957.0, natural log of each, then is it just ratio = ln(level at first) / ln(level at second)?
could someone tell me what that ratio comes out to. 0.8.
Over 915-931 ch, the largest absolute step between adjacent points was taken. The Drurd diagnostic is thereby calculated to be 0.87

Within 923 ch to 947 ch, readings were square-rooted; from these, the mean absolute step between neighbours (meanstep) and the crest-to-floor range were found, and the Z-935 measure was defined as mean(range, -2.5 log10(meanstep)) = 1.33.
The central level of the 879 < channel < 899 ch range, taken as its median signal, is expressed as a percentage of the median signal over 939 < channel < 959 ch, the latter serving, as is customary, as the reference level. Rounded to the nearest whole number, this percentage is 120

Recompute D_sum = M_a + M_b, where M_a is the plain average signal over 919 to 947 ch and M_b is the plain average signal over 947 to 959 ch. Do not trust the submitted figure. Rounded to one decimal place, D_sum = 10.4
